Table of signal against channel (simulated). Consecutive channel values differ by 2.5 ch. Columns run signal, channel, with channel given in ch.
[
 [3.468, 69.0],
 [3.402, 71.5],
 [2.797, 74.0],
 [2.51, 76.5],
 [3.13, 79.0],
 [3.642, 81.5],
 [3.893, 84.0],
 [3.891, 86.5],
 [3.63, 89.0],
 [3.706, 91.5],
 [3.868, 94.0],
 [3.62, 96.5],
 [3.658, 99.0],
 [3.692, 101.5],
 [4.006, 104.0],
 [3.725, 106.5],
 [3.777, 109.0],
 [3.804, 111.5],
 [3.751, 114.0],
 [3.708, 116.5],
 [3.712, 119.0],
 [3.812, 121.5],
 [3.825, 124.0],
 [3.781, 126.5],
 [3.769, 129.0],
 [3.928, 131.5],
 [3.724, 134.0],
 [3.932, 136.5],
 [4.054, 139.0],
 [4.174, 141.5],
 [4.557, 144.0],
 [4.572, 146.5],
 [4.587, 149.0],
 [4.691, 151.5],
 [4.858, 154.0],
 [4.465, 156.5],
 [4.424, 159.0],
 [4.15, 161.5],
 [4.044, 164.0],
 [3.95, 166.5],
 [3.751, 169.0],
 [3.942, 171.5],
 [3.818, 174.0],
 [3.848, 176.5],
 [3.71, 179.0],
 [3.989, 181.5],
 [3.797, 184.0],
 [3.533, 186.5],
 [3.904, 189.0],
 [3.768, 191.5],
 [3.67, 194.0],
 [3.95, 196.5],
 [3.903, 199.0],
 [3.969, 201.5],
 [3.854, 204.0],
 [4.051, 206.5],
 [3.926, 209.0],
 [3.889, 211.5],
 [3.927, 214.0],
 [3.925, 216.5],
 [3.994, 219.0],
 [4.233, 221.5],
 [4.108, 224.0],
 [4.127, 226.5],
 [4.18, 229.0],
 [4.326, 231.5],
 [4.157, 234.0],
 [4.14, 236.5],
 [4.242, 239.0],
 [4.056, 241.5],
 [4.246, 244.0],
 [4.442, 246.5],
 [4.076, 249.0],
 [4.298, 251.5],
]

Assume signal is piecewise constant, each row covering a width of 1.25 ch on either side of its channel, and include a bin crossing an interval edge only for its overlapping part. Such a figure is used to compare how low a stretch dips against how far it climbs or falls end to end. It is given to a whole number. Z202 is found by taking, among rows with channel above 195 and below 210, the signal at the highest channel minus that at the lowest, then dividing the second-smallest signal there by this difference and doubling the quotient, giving -325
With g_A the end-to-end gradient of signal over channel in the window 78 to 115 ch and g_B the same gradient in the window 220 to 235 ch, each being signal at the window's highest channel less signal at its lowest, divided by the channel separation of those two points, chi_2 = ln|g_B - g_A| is -3.74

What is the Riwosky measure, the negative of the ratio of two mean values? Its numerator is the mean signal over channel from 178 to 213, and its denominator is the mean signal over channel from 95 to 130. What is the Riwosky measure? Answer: -1.02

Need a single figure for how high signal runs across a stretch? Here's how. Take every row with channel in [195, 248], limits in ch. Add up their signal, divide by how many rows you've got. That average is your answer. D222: 4.08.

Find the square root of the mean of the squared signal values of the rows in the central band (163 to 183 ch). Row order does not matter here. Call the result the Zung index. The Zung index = 3.88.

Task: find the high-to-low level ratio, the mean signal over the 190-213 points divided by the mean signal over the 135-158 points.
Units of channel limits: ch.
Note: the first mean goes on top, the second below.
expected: 0.88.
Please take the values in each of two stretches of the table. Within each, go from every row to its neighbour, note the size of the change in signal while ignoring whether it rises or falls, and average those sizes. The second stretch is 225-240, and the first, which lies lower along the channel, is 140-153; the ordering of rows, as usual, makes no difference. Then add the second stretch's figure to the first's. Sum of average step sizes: 0.23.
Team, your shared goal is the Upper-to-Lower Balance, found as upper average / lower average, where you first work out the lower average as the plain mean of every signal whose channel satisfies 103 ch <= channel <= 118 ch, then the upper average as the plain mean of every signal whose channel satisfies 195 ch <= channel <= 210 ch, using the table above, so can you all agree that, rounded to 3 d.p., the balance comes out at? 1.039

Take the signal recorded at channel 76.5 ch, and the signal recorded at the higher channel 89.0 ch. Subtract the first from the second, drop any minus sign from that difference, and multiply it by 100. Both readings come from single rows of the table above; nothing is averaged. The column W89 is 112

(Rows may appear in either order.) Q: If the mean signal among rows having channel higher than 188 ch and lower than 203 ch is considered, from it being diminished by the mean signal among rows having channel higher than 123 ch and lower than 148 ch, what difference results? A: -0.2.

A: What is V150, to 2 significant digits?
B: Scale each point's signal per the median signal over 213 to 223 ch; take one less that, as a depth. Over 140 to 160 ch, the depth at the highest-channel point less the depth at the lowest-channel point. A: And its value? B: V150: -0.063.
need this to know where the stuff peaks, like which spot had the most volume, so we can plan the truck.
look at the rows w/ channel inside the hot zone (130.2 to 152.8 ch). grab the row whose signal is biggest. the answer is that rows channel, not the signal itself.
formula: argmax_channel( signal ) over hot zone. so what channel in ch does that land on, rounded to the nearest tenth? 151.5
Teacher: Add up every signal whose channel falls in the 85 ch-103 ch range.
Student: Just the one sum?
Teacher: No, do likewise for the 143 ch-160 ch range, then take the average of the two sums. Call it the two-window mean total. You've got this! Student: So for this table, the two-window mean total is 29.1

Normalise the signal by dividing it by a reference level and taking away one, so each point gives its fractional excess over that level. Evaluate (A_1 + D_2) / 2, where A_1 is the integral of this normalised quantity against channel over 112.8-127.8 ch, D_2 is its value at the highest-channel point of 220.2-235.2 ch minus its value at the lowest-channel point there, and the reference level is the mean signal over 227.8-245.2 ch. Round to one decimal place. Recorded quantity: -0.8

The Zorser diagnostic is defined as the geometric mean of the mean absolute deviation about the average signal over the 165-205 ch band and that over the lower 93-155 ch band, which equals 0.17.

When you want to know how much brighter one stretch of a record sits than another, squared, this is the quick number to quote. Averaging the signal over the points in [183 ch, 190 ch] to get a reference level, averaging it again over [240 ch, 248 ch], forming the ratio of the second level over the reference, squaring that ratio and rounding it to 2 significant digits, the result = 1.3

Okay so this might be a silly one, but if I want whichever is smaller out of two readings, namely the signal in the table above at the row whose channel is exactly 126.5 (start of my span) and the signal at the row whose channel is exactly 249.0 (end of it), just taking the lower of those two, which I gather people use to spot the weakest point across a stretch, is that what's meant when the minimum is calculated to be 3.78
